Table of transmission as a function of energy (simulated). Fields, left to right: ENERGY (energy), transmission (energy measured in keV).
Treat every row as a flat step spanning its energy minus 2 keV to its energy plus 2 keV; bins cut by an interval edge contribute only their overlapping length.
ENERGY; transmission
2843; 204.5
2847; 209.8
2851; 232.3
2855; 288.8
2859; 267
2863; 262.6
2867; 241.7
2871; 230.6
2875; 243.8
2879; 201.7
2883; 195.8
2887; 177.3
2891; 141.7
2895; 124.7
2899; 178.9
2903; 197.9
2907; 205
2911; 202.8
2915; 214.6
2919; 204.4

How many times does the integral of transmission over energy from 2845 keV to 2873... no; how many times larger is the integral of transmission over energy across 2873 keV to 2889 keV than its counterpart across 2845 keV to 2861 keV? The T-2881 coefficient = 0.8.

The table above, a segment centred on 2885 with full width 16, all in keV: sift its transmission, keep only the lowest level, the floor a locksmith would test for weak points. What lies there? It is 141.7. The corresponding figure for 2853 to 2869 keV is 241.7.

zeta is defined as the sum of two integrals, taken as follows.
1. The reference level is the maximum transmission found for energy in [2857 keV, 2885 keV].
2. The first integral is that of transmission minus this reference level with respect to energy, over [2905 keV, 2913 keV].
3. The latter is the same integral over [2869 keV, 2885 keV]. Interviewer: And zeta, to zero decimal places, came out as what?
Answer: -1289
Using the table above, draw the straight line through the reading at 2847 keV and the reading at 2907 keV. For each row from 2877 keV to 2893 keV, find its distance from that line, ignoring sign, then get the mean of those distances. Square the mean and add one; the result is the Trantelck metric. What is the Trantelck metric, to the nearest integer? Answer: 765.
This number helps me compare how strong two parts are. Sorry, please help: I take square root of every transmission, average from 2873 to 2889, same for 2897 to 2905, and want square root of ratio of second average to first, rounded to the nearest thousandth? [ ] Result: 0.980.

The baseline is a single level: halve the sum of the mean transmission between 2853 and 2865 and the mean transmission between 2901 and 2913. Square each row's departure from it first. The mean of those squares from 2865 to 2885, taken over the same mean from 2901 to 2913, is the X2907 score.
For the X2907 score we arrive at 0.49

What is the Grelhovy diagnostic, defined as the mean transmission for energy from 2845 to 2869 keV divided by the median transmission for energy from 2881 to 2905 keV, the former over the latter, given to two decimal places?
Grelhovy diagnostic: 1.41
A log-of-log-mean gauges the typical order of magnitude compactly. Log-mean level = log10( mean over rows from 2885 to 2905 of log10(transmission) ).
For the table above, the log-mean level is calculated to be 0.344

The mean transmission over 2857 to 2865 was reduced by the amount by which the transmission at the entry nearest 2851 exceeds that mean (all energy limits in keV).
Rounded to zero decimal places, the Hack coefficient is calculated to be 297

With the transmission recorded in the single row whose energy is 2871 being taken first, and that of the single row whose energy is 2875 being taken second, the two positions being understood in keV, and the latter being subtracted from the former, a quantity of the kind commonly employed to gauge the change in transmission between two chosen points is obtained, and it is -13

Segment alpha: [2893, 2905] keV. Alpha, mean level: 167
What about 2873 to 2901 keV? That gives 181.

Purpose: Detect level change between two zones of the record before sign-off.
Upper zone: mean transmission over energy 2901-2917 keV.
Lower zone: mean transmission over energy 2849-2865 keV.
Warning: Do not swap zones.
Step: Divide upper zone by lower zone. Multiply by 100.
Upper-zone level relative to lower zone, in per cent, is 78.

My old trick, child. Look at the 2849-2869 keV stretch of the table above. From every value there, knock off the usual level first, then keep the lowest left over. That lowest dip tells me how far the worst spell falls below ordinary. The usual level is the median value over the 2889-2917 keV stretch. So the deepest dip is 34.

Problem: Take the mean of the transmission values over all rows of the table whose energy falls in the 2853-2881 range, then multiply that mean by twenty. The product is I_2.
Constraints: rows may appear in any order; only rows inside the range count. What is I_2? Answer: 4961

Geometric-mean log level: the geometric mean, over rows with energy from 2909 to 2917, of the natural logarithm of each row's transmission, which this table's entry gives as 5.34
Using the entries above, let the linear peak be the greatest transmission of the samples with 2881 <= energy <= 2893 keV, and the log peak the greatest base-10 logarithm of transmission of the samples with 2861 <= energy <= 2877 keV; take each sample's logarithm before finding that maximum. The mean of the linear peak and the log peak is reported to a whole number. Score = 99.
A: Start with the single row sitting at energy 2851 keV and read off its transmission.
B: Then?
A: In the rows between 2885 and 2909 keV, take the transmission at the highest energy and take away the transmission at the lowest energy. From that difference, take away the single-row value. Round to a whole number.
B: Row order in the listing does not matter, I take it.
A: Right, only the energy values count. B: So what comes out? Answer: -205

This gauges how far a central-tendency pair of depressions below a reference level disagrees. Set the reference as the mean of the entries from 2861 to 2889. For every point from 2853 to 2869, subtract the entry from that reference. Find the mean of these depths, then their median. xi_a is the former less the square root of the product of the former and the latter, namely -86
